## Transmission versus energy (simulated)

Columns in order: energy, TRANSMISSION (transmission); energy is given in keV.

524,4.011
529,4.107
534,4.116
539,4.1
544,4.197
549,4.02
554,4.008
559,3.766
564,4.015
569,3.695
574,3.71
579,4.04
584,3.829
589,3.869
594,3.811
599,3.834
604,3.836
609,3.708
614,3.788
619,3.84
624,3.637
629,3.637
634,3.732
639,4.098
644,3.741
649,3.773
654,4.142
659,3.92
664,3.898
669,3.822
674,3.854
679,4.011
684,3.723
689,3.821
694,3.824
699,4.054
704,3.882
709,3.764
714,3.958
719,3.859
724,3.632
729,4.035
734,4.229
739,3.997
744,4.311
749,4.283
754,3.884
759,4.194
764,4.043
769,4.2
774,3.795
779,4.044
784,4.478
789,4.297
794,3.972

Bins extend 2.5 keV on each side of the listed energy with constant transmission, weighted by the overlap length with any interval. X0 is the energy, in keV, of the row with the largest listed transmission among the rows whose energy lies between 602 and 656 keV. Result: 654 keV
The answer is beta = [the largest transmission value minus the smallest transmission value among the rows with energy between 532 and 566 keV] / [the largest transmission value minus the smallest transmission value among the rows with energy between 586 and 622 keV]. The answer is 2.68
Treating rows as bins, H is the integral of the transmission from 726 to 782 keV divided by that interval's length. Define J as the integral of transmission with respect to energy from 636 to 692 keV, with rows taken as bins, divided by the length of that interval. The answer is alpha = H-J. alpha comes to 0.20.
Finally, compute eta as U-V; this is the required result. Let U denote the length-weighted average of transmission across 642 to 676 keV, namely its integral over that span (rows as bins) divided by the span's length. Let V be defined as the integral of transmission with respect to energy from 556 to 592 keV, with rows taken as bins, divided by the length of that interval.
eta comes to 0.0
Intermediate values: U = 3.88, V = 3.85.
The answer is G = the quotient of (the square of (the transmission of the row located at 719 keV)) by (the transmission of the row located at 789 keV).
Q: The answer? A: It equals 3.47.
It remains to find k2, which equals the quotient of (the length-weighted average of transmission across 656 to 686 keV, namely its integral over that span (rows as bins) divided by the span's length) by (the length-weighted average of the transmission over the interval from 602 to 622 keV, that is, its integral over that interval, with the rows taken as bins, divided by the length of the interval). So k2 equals 1.02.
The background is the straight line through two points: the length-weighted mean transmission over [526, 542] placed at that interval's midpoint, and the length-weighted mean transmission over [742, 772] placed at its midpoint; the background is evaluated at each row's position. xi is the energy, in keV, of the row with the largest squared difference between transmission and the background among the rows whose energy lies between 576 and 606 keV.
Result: 594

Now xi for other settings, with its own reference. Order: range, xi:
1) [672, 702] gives 684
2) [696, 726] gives 724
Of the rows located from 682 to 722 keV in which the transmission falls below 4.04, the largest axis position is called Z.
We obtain 719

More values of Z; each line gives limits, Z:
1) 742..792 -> 774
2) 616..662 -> 659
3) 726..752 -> 739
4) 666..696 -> 694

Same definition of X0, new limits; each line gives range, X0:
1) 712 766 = 744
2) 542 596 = 544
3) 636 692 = 654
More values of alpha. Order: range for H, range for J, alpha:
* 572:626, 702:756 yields -0.18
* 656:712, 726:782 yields -0.22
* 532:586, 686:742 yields 0.04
